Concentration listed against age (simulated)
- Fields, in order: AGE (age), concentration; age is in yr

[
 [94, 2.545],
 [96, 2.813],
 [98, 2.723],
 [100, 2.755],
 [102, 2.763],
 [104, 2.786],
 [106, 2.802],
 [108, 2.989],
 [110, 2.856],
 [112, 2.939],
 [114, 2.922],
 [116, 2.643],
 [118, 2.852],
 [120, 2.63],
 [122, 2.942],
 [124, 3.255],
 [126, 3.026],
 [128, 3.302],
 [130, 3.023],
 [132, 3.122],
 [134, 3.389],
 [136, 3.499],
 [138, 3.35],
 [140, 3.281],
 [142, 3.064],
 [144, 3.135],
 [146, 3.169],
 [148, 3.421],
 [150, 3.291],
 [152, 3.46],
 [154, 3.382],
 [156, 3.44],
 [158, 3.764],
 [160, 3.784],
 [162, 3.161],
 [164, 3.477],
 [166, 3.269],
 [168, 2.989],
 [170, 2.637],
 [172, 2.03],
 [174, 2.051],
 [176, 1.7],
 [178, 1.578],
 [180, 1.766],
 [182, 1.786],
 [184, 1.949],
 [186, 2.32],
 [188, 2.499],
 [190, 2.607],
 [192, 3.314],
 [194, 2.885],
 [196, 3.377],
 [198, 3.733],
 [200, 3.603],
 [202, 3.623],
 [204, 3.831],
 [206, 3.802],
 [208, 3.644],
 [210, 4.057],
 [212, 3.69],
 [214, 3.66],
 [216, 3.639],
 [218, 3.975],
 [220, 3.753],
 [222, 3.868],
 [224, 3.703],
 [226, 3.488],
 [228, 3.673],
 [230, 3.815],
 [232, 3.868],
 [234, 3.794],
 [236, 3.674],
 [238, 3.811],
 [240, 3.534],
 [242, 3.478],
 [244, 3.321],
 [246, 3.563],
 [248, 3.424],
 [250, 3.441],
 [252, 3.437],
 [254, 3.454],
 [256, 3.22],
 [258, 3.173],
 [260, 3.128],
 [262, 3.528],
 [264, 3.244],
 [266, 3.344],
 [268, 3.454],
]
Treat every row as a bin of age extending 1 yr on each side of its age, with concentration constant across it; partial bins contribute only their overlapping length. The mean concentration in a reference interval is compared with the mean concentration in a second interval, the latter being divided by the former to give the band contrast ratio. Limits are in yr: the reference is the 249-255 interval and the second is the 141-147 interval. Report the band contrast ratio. 0.91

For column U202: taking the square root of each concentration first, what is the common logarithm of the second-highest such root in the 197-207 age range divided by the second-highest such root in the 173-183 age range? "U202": 0.16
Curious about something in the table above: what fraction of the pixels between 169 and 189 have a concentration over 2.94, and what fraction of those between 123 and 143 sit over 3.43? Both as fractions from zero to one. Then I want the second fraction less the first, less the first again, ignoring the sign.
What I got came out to 0.10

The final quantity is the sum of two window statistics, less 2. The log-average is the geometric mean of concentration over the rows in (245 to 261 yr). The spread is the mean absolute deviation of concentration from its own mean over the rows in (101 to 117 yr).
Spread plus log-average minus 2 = 1.44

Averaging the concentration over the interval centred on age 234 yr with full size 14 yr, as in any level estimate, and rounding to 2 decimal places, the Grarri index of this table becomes 3.74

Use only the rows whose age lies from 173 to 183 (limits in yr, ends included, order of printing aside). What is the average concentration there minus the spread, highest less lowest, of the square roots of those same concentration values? 1.6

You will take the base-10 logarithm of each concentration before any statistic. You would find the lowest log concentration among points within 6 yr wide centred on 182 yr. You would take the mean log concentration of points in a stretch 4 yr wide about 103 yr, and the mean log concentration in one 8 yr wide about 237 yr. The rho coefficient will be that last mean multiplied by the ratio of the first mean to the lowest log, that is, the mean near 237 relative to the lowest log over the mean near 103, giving 1.0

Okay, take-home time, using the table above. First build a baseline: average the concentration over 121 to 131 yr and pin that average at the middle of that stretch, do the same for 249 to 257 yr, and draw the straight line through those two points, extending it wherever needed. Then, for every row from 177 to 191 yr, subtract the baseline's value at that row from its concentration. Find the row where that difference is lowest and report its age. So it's 178 yr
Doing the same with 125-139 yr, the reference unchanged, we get 130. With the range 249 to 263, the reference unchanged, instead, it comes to 260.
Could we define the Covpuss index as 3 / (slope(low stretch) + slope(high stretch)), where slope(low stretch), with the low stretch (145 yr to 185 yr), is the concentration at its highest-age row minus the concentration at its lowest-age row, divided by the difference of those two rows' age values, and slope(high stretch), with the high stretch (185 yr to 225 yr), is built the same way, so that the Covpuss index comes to 699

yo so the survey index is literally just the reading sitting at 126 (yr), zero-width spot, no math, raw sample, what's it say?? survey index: 3.026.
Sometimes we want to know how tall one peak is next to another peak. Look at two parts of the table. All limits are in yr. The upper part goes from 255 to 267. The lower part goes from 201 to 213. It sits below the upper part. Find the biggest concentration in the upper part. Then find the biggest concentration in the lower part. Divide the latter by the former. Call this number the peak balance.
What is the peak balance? 1.15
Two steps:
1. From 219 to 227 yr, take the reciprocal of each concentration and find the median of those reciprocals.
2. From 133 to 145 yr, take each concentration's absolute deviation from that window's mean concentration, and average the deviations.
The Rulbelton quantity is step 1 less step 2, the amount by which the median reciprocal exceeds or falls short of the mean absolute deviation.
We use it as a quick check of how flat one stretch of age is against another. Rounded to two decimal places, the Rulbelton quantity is 0.14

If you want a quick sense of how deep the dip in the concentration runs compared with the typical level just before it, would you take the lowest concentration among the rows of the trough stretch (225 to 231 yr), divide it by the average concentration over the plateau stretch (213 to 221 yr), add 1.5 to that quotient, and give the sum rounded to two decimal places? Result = 2.43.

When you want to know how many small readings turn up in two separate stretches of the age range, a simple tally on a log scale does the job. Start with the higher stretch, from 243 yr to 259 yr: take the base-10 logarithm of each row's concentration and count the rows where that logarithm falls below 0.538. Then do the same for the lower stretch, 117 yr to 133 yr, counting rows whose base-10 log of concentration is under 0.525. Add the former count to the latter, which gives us 14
